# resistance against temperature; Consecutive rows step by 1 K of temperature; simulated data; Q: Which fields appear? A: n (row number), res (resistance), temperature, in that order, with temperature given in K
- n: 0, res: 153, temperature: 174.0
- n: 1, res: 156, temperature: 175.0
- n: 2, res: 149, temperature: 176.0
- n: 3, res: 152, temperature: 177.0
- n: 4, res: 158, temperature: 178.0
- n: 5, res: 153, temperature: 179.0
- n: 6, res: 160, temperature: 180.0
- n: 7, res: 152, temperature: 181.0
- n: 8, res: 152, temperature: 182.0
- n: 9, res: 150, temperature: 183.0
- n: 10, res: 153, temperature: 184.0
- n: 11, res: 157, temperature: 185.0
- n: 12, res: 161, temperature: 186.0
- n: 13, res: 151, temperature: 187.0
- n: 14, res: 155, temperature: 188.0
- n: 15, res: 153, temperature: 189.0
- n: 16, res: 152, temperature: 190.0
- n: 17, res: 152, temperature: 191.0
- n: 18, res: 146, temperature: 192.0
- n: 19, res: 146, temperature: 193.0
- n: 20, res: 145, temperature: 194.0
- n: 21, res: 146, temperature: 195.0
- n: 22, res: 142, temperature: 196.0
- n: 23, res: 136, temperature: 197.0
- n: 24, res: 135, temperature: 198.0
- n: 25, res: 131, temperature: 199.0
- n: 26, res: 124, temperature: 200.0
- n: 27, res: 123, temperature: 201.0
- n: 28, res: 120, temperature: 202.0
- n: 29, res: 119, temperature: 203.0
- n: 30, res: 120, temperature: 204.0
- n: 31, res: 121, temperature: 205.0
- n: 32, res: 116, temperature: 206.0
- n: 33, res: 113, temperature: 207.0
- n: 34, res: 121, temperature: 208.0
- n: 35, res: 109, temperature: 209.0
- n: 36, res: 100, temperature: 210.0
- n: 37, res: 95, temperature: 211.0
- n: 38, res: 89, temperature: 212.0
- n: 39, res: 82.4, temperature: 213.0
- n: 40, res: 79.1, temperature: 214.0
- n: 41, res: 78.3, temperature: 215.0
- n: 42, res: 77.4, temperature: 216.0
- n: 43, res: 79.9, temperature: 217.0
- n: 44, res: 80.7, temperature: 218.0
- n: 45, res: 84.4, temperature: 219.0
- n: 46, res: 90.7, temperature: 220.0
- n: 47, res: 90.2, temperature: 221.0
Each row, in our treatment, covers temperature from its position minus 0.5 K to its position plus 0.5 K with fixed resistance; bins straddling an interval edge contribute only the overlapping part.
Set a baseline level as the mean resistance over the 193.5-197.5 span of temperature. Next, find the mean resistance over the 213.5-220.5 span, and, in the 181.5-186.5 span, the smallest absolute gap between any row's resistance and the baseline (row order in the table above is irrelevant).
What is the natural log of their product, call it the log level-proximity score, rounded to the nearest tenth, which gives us 6.4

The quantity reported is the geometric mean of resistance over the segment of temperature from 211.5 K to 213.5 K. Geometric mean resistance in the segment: 86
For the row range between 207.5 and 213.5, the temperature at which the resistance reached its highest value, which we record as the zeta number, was 208.0 K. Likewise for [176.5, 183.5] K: 180.0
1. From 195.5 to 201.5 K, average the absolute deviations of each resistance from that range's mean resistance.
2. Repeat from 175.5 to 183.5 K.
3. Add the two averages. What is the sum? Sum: 8.7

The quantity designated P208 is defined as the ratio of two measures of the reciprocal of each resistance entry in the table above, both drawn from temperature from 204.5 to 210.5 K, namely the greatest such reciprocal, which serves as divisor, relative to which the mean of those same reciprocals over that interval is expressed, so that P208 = 0.886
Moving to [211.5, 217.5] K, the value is 0.957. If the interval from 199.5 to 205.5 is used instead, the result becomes 0.982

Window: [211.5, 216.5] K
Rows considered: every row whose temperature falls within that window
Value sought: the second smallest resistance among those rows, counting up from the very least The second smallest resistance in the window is 78.3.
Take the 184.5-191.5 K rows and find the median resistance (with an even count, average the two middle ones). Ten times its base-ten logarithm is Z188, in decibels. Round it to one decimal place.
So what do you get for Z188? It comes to 21.8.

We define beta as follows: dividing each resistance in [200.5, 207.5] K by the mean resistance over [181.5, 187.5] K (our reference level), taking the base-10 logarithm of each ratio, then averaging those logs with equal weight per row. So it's -0.11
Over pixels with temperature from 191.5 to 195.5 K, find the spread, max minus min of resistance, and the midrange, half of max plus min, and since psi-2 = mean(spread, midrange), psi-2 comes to 73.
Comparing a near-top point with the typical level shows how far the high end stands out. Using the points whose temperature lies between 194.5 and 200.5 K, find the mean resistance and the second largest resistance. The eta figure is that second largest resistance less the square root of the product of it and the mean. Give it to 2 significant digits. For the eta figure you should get 3.2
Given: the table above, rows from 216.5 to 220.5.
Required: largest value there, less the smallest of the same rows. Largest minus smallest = 11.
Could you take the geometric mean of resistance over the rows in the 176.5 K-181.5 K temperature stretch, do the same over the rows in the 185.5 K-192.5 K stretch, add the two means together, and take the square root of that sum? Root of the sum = 17.5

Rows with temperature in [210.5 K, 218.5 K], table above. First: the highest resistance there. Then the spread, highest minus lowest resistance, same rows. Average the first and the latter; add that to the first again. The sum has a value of 151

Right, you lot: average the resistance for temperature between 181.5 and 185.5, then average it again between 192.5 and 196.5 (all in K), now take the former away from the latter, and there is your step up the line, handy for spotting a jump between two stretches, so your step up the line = -8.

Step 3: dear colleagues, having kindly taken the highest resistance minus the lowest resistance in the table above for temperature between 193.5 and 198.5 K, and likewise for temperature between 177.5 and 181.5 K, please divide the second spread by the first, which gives 1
